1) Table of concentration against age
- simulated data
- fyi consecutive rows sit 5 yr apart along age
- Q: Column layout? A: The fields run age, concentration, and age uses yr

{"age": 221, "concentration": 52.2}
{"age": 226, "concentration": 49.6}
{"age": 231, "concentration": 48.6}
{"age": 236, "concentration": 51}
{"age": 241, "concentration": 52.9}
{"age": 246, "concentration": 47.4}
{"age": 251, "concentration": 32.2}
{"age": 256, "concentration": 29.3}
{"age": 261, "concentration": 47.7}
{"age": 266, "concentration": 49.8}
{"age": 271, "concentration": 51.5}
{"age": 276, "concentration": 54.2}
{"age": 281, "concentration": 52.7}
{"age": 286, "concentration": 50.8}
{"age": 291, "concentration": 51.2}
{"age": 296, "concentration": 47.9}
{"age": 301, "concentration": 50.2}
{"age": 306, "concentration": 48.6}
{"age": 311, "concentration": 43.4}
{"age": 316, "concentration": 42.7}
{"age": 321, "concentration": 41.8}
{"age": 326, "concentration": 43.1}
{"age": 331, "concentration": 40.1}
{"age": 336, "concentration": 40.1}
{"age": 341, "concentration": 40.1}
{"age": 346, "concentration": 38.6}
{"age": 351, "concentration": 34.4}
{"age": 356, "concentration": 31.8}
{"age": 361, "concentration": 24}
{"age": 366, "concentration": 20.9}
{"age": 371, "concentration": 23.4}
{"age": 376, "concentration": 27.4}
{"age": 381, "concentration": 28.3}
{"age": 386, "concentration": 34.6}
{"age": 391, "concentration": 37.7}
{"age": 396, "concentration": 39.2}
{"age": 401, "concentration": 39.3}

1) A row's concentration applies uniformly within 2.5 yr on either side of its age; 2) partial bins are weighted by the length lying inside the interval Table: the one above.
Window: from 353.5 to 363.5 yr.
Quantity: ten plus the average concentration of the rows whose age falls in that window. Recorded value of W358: 38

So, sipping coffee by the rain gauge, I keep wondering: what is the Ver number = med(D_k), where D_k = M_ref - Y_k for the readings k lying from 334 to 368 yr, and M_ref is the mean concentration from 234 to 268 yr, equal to 10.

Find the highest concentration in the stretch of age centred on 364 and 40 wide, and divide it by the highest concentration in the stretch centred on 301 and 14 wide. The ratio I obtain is 0.77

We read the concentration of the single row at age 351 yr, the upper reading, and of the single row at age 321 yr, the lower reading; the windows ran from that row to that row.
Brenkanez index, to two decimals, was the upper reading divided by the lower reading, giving 0.82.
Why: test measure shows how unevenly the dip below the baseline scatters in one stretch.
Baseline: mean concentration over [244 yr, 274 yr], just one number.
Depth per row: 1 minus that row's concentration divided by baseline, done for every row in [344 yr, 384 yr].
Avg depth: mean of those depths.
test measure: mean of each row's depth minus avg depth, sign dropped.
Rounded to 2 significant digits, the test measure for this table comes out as 0.11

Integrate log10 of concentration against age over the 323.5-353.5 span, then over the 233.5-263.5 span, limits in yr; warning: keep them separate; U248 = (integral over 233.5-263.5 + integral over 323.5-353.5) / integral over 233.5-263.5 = 1.98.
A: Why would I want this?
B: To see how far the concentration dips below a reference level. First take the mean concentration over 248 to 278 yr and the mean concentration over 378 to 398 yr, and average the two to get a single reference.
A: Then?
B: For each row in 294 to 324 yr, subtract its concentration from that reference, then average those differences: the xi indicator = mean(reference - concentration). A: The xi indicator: -6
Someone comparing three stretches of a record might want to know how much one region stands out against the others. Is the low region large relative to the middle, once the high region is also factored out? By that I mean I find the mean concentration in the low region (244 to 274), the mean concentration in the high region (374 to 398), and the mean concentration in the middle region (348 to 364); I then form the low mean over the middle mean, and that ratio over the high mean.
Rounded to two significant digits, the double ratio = 0.043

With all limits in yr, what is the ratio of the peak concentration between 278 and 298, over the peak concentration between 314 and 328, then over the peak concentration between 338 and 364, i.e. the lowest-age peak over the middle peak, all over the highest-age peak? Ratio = 0.030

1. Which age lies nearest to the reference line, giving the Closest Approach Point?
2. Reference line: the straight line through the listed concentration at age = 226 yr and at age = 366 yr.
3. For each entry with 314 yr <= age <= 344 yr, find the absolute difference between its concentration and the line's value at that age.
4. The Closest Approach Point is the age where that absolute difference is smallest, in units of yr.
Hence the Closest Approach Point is 316 yr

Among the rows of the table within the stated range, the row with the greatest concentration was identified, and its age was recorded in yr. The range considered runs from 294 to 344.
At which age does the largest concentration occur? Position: 301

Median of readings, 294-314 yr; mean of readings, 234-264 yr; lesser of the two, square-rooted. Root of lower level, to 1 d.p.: 6.6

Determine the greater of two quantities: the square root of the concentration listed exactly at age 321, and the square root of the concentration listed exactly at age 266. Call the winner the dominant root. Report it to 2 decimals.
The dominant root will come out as 7.06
